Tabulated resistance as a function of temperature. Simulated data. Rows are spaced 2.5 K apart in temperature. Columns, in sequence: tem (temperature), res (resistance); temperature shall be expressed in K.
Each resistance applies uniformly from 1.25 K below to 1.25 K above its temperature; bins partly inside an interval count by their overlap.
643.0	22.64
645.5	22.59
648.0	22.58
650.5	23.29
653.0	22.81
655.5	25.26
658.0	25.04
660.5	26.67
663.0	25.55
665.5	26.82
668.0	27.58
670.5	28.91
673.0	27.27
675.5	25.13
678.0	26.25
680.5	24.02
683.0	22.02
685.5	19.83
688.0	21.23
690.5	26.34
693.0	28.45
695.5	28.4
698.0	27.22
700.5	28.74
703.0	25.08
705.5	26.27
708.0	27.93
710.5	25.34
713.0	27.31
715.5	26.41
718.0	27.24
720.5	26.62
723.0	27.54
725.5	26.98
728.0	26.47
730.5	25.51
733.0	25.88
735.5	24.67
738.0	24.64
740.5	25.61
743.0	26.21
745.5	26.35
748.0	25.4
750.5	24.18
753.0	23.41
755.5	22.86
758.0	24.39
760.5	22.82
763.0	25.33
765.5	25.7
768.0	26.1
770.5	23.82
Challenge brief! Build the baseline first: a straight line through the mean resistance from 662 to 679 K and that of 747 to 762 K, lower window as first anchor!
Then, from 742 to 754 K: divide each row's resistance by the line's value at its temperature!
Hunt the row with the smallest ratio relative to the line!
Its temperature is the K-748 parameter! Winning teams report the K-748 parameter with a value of 753.0 K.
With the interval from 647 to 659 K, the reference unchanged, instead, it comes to 648.0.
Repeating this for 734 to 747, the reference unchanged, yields 735.5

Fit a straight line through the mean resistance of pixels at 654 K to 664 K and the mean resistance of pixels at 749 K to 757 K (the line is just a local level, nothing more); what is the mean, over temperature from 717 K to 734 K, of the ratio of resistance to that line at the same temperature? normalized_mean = 1.10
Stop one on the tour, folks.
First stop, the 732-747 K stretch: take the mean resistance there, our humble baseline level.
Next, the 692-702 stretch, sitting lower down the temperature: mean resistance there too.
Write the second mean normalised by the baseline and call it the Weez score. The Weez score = 1.10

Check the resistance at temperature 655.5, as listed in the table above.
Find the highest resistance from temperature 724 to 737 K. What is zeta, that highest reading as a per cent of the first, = 107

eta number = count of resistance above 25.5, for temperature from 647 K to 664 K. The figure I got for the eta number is 2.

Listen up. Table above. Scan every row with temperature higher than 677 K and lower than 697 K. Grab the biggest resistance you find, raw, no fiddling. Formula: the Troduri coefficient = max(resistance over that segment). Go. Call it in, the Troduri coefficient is 28.45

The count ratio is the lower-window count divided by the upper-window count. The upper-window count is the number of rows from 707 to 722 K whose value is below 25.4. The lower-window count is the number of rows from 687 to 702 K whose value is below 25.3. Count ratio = 1.0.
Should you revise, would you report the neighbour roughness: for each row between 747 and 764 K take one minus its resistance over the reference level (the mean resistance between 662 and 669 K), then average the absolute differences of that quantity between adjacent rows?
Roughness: 0.051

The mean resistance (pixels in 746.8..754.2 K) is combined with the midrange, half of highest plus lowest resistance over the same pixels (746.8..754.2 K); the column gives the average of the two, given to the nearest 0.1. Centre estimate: 24.4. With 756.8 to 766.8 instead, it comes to 24.4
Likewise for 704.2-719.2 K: 26.7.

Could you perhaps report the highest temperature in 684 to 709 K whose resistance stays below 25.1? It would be 703.0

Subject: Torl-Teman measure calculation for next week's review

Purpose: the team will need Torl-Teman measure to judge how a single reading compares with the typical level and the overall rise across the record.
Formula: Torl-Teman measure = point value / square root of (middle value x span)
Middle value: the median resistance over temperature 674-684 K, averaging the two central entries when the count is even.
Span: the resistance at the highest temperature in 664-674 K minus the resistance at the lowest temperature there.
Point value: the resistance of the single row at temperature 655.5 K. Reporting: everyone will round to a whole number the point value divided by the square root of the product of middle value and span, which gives 8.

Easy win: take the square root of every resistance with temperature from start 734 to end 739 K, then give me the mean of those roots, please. 4.97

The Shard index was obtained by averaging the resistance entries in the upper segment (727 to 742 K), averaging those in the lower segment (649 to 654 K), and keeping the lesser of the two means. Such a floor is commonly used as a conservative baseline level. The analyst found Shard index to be 23.0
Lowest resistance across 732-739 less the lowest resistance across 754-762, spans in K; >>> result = 1.8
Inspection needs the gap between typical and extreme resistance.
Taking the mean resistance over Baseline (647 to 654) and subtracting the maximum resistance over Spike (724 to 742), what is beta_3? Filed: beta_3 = -4.1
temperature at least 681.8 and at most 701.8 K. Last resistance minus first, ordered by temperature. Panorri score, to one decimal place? 6.7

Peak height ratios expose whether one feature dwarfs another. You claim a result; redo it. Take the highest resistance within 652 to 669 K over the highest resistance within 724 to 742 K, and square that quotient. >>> 1.04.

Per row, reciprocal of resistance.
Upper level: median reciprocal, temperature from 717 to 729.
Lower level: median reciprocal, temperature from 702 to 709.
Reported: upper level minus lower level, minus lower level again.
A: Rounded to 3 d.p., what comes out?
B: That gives -0.039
